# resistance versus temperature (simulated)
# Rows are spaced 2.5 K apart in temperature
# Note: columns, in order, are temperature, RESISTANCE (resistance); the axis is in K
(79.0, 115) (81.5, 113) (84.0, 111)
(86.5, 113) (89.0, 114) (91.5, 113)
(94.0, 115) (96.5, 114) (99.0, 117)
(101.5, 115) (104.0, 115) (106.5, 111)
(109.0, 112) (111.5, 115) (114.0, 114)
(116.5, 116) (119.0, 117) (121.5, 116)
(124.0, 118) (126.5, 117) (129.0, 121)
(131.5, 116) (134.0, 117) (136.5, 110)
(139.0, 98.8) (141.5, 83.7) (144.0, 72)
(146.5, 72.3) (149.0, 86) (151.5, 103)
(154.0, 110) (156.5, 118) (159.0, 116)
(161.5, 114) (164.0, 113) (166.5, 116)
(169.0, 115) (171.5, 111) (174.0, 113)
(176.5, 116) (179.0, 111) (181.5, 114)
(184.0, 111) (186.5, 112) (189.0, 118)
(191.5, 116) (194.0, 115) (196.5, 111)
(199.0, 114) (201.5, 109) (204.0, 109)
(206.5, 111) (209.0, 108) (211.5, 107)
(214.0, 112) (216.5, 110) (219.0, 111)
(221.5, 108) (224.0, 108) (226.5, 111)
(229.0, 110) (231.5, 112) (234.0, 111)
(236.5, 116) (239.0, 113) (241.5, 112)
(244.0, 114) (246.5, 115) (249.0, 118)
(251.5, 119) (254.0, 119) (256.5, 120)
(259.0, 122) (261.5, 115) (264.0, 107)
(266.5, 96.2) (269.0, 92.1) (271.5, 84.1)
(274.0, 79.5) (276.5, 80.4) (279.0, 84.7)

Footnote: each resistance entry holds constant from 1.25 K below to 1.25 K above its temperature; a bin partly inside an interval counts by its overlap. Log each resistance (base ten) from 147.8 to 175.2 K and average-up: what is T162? 2.04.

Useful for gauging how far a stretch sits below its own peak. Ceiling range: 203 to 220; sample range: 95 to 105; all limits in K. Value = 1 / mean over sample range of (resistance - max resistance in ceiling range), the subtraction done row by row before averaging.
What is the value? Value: 0.31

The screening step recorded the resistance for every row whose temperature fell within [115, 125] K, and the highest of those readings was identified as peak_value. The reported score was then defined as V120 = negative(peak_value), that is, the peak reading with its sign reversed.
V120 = -118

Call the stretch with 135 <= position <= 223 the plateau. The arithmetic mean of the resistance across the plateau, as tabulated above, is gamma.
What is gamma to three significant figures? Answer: 108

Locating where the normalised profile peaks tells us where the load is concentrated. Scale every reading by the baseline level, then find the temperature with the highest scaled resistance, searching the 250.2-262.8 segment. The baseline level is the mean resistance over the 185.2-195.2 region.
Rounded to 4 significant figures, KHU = 259.0 K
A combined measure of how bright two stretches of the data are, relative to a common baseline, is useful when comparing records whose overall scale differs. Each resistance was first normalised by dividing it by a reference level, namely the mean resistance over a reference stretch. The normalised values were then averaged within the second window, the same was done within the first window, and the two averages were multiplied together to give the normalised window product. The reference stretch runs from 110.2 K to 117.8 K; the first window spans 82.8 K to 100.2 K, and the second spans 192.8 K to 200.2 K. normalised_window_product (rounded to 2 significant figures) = 0.98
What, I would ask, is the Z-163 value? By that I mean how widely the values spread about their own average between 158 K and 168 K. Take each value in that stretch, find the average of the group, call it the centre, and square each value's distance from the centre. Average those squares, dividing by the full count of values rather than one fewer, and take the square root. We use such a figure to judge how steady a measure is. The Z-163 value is 1.3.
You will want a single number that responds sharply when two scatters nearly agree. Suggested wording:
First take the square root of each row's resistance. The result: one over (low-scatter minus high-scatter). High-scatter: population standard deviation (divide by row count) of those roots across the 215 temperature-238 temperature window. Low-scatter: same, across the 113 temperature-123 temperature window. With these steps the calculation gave -18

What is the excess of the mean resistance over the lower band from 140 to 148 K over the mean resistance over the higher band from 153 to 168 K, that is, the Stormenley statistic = -38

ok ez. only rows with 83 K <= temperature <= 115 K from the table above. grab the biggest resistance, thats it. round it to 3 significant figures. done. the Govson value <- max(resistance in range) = 117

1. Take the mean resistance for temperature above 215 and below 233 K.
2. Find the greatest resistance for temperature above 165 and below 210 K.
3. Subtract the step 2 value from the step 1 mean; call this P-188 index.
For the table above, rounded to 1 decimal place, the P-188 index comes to -8.0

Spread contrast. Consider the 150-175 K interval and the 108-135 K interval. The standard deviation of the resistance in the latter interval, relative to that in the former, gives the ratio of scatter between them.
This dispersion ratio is 0.5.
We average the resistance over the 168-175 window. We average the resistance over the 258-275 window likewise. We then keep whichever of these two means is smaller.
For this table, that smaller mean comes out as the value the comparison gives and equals 99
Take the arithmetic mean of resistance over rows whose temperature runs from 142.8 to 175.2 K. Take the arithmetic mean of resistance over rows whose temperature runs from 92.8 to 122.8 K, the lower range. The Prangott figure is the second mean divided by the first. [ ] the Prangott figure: 1.10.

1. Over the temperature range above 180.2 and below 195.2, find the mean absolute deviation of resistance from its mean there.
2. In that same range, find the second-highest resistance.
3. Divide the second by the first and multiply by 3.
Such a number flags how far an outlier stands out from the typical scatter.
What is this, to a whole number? 174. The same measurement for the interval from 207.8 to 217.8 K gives 189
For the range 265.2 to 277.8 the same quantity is 45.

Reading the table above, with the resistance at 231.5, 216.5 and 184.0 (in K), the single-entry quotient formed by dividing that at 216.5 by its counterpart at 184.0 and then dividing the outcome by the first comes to 0.0088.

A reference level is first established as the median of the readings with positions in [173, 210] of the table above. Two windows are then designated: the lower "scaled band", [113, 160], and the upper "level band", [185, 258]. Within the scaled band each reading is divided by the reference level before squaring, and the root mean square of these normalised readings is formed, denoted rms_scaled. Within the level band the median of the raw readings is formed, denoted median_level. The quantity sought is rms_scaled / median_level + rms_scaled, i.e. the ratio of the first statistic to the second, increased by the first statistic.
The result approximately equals 0.97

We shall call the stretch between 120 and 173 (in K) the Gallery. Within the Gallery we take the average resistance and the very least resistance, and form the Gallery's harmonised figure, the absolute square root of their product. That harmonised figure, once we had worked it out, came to 88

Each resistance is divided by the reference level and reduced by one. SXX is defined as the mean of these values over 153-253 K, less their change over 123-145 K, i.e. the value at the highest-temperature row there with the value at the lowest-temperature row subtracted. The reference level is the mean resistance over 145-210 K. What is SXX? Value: 0.44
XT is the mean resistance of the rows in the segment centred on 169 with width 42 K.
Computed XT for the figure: 112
